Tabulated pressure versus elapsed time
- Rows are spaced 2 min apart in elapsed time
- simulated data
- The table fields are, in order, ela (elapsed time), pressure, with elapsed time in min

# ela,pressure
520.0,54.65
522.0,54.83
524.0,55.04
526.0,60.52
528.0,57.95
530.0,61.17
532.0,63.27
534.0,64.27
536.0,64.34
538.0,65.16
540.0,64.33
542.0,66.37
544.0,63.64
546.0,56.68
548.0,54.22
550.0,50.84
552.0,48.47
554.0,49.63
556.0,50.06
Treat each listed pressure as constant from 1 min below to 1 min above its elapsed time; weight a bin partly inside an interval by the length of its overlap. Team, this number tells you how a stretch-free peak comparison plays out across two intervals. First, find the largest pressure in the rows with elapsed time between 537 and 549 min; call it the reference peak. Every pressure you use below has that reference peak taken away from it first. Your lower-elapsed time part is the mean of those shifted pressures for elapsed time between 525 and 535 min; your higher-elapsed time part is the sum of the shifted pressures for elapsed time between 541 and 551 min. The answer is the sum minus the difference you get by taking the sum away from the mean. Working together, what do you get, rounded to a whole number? -75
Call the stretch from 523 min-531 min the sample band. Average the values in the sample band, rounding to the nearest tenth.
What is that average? 58.7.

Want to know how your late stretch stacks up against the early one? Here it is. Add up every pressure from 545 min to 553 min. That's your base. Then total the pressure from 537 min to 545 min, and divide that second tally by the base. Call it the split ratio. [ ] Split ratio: 1.23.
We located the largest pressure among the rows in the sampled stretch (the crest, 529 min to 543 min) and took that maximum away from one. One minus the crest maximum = -65.4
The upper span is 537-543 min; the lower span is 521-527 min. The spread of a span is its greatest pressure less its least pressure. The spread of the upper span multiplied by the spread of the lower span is 12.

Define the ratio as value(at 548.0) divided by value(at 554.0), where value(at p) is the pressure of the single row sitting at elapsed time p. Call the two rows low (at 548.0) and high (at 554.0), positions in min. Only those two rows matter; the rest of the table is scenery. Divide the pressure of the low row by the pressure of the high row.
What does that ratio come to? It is 1.09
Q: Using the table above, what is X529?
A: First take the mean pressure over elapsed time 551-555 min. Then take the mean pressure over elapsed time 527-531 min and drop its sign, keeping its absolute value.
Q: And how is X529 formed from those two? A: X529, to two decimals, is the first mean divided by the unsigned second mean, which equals 0.82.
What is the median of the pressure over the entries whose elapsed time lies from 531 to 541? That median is 64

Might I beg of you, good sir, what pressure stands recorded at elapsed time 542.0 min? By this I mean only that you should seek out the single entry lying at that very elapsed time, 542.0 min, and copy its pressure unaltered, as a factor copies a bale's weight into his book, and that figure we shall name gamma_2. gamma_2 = 66.37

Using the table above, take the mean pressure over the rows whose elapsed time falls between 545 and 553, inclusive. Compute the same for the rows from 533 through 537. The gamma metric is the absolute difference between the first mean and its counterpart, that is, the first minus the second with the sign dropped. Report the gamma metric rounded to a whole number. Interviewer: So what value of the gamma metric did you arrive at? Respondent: 12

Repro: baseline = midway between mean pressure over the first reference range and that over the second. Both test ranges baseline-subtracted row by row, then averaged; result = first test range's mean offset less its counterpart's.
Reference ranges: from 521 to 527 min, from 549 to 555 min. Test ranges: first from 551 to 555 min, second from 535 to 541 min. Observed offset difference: -16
